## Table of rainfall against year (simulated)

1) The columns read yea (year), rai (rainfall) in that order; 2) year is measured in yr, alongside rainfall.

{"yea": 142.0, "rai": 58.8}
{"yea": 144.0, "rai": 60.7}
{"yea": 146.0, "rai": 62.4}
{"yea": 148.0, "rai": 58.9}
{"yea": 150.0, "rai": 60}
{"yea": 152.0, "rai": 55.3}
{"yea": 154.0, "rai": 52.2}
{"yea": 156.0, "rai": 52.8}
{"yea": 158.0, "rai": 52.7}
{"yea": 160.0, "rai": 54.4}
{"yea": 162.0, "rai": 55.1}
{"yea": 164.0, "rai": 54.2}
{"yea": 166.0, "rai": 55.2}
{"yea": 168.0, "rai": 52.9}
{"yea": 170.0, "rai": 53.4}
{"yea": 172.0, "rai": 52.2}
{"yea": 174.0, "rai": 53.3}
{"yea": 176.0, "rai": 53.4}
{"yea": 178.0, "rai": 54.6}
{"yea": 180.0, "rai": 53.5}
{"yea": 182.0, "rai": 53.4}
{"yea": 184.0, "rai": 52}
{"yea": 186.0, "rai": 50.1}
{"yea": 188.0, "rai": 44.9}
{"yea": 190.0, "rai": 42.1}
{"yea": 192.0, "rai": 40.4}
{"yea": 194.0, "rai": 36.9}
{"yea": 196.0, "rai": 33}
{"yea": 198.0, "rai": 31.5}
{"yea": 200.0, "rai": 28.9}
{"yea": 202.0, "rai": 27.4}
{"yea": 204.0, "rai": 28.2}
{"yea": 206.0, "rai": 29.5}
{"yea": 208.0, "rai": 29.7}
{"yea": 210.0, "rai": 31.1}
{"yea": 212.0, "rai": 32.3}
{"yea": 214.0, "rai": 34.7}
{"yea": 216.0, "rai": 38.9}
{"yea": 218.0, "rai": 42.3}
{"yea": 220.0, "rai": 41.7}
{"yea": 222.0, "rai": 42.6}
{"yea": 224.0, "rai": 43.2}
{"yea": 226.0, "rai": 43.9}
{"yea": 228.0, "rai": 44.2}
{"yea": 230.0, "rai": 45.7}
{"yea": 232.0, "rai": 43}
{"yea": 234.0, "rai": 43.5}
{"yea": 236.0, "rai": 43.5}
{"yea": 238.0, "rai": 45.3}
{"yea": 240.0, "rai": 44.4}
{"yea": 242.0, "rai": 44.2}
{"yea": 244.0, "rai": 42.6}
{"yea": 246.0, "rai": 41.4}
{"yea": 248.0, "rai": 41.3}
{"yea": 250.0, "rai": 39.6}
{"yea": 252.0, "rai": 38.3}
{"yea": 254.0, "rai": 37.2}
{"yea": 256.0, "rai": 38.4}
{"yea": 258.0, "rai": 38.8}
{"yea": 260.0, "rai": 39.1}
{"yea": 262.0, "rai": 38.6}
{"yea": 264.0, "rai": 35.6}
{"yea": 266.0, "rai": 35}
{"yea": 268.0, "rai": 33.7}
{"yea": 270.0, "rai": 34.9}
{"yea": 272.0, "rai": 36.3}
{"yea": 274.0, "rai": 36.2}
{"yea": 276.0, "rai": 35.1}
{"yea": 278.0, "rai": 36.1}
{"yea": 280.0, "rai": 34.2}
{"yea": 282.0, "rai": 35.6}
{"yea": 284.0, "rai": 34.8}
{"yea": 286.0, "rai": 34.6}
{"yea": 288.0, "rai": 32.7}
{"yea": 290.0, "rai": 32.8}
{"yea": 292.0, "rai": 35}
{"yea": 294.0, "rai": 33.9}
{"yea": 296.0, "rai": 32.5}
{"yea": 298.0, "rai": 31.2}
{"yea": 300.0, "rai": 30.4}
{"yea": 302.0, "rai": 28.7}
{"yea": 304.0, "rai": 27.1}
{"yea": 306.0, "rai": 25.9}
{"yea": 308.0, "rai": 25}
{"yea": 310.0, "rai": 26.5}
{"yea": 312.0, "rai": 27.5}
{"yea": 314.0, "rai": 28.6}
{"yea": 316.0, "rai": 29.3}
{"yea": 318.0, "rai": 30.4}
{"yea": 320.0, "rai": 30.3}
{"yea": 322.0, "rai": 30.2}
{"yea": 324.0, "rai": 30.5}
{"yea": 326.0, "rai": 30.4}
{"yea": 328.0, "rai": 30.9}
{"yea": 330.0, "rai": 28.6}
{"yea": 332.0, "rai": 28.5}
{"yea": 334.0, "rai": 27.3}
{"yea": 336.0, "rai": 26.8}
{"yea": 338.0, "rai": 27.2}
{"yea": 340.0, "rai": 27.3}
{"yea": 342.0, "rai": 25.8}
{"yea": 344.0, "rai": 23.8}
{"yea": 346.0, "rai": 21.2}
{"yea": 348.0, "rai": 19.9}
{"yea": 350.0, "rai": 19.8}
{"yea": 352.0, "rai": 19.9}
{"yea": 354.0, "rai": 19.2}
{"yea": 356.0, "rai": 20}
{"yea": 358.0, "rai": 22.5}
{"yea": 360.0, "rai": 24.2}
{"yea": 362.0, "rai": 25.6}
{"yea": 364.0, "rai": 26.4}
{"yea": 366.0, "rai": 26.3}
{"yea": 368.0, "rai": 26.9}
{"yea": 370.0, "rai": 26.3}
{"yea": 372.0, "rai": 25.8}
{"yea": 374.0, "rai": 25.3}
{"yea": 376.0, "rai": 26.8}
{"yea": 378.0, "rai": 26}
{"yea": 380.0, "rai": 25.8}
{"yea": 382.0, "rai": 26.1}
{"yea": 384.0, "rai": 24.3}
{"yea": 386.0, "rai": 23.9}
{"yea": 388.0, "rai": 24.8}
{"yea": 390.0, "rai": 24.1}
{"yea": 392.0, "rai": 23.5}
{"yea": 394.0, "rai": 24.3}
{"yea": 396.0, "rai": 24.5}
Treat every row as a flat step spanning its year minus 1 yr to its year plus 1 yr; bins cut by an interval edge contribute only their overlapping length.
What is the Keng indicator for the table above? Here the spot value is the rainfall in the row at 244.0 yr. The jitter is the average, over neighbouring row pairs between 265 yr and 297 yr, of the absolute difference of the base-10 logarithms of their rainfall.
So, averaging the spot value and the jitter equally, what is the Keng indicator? 21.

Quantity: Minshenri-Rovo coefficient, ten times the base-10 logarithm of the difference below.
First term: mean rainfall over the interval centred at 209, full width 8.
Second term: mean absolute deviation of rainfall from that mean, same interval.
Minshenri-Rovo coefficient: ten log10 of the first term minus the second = 14.7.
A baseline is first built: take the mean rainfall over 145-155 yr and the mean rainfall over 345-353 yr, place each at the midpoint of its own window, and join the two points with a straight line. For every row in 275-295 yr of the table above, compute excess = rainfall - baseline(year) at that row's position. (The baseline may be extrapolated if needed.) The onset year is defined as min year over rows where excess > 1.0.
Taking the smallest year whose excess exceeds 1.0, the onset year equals 276.0 yr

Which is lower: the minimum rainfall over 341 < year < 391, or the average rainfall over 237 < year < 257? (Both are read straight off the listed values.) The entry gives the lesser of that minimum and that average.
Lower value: 19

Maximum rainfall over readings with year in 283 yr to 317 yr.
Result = 35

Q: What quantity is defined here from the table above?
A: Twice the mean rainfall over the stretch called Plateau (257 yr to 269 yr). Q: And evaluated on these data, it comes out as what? 74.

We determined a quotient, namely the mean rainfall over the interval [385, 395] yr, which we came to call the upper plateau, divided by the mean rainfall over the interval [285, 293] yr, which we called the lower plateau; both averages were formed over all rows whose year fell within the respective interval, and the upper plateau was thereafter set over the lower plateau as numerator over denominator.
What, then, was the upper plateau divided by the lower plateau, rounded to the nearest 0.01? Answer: 0.71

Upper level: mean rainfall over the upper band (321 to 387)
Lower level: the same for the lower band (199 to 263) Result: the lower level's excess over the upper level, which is 13.4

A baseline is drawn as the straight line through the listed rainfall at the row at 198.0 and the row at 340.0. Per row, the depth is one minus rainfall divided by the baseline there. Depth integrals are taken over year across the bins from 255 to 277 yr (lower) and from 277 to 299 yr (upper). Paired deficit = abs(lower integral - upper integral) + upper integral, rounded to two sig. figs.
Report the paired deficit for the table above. -2.5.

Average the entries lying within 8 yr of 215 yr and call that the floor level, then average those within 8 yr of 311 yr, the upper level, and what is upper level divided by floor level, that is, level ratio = 0.75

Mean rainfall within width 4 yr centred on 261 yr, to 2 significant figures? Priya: 39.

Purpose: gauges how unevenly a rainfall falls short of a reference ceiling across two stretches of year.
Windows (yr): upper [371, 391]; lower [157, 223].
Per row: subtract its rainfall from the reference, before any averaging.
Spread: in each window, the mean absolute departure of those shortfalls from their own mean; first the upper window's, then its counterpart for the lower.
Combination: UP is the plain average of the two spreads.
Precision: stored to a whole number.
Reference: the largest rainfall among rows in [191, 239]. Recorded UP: 5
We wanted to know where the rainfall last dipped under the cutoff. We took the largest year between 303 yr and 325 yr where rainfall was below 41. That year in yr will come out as 324.0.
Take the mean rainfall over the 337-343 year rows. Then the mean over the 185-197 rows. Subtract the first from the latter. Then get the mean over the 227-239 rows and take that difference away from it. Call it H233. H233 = 30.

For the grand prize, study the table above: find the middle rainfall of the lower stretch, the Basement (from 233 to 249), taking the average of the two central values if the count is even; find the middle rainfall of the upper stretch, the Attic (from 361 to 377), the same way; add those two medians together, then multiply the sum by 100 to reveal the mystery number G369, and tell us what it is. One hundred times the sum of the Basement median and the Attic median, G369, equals 6980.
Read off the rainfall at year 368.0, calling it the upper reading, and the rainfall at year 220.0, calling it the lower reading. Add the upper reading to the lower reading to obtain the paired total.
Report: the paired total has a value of 69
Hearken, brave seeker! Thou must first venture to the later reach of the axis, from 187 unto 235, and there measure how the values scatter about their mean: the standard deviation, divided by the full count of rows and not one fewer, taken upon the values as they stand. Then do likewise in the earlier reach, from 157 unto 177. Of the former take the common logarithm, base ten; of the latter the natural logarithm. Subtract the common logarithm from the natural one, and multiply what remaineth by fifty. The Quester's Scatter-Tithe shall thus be -42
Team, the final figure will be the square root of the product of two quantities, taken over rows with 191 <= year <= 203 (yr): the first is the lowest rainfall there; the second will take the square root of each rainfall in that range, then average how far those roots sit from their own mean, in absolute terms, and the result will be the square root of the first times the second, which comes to 3.0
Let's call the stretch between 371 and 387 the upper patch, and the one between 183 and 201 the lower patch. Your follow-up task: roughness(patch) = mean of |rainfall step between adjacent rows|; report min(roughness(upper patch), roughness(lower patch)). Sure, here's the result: 0.79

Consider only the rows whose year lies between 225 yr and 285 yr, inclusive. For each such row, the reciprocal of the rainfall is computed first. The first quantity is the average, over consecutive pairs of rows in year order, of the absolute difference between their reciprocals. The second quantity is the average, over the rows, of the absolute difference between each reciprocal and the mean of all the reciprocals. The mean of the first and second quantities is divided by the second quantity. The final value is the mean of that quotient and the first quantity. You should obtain 0.33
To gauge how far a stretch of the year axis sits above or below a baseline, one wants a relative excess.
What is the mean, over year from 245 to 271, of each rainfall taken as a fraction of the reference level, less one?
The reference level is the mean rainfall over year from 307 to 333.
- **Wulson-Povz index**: 0.31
